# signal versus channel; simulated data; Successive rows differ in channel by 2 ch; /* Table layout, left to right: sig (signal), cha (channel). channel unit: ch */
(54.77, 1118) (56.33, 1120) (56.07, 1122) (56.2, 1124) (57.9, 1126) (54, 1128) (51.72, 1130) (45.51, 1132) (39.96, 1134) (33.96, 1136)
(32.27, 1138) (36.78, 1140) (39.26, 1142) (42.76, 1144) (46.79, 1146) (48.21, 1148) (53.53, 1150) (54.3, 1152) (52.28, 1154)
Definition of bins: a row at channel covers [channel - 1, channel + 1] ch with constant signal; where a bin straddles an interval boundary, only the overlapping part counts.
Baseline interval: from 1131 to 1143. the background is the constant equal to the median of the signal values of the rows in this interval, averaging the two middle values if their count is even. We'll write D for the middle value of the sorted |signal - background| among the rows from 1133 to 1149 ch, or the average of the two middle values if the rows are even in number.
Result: 4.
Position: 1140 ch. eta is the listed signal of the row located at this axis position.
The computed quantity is 36.78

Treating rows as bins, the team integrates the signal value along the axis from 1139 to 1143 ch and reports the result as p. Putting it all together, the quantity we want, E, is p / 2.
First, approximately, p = 152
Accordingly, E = 76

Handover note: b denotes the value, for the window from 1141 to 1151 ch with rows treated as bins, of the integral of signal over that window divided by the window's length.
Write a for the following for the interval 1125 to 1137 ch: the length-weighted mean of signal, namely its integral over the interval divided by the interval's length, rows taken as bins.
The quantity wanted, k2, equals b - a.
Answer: -1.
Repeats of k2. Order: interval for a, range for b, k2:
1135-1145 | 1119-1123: 19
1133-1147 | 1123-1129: 17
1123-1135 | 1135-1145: -14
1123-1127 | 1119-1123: -1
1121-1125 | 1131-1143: -18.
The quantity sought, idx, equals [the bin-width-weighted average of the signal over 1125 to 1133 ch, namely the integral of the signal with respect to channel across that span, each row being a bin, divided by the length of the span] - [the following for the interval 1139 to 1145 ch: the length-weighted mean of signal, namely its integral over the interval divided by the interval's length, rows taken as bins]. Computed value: 13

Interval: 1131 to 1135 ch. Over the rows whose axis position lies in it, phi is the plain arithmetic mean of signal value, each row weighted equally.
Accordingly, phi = 43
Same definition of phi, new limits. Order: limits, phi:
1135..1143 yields 36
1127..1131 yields 53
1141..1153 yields 47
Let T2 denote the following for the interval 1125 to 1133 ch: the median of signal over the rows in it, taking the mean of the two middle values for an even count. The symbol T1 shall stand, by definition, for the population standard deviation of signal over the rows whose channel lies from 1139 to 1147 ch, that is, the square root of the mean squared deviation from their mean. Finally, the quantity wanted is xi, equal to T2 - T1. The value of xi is 49.1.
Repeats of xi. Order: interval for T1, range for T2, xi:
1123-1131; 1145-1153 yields 48.5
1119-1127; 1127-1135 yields 47.9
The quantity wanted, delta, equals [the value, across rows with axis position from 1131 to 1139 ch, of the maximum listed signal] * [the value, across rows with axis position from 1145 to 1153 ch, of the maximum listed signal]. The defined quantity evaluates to 2471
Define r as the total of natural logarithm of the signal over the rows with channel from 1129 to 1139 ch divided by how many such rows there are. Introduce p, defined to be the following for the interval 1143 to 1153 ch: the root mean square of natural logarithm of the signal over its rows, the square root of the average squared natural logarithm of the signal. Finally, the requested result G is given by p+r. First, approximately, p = 3.89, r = 3.69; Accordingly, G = 7.58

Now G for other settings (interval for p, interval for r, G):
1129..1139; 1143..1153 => 7.58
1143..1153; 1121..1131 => 7.90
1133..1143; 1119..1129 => 7.62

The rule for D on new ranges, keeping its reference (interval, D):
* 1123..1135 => 15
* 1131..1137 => 4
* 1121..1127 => 18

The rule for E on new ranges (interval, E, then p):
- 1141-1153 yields 285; 570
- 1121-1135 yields 361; 723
